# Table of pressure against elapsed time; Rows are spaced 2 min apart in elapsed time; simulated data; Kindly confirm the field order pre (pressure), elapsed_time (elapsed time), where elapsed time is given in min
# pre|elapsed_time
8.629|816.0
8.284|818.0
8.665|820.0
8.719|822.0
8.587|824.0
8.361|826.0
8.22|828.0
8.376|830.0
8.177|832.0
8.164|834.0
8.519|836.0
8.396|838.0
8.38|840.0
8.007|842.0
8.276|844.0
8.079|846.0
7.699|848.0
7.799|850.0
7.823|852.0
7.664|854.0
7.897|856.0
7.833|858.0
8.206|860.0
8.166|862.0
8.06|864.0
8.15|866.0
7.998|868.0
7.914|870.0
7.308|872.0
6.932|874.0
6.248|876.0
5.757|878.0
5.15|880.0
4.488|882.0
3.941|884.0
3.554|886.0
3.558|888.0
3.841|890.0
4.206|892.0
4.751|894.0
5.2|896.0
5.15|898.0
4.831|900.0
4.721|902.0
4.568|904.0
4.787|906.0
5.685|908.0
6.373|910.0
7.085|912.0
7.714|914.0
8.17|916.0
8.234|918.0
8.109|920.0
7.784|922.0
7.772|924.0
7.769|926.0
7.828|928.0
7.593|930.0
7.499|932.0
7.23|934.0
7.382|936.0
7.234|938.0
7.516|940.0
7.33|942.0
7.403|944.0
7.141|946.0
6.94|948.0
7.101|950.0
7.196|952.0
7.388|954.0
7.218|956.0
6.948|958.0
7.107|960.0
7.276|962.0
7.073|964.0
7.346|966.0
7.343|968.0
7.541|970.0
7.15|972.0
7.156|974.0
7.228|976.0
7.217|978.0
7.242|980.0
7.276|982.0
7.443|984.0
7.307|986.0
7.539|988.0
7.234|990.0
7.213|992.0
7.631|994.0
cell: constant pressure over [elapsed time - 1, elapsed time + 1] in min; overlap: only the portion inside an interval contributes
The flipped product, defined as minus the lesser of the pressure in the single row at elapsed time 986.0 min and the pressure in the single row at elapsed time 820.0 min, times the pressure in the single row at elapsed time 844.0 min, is -60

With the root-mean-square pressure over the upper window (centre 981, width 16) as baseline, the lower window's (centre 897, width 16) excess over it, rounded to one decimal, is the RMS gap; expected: -2.6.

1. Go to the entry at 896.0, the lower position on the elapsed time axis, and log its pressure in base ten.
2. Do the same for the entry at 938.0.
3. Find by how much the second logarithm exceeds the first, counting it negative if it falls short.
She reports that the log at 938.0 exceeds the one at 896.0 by 0.14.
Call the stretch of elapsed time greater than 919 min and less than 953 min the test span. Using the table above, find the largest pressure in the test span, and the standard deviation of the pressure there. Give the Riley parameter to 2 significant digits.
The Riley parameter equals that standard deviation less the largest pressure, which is -7.8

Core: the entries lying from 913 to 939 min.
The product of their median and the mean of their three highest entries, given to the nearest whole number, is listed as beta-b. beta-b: 63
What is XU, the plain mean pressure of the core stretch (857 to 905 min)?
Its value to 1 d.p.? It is 5.9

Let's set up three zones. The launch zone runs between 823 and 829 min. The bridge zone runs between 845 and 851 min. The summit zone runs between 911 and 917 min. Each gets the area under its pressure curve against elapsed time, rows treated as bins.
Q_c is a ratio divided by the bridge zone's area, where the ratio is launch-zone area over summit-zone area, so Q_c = 0.023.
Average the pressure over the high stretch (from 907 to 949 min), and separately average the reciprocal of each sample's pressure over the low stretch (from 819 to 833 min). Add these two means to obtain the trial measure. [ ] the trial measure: 7.54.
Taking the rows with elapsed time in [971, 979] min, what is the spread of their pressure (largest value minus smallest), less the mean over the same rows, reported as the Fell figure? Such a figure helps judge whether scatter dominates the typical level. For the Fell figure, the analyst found -7.1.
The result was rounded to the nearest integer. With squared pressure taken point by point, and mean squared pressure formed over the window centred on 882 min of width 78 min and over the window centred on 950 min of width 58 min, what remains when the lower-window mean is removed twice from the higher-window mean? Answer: -35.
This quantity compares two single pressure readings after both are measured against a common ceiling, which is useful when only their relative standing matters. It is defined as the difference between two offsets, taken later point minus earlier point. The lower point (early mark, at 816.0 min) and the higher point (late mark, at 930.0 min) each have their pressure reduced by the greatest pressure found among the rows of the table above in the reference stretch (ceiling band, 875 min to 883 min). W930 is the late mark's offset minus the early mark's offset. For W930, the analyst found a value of -1.0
